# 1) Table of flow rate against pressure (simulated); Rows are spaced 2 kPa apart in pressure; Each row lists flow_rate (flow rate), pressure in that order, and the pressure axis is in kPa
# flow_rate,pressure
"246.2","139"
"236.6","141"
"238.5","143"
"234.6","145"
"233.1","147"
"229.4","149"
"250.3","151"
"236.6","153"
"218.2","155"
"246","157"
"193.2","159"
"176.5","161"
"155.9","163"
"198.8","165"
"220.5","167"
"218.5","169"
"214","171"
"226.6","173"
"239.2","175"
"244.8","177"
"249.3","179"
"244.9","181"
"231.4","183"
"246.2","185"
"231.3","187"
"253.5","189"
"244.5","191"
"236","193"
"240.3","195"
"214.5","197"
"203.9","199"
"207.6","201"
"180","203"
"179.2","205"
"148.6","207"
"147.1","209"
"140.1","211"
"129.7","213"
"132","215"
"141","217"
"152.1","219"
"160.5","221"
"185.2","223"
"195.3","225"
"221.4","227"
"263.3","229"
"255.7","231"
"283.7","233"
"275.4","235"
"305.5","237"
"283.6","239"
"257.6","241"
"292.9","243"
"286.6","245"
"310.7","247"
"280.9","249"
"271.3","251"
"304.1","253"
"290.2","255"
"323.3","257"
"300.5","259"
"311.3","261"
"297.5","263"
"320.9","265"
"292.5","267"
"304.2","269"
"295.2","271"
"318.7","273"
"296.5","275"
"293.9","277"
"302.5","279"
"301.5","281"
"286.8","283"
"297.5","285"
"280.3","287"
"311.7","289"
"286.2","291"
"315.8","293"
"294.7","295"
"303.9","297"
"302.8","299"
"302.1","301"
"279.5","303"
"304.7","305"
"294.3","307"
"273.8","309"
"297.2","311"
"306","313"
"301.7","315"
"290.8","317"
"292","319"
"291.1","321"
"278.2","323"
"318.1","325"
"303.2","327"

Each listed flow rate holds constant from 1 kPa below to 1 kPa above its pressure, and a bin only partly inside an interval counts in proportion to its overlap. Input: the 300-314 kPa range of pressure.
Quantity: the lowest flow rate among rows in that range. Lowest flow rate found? 273.8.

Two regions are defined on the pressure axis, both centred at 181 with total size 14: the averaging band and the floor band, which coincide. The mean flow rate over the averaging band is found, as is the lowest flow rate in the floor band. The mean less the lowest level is 10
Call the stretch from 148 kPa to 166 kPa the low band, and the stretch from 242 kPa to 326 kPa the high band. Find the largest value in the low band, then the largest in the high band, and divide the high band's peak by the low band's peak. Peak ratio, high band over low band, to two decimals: 1.29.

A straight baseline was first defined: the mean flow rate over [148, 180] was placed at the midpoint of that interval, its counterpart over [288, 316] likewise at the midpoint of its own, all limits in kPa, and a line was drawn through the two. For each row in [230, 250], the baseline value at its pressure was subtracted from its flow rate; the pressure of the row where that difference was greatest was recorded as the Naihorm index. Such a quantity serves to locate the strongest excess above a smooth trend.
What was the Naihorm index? 237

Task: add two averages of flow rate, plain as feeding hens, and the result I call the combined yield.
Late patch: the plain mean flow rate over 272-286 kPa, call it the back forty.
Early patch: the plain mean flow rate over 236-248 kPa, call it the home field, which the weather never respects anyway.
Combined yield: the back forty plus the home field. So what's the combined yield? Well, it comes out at 589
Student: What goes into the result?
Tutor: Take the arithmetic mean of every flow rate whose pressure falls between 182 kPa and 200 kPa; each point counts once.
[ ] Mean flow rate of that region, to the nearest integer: 234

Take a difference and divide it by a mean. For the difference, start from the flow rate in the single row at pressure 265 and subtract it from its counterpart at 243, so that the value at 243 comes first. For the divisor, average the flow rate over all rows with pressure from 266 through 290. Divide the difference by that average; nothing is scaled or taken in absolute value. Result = -0.09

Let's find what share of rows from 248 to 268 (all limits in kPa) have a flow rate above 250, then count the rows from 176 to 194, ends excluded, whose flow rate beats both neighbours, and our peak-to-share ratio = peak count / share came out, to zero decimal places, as 3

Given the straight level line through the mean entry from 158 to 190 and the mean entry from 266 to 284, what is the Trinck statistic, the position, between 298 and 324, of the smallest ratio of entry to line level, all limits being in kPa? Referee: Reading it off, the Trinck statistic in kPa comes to 323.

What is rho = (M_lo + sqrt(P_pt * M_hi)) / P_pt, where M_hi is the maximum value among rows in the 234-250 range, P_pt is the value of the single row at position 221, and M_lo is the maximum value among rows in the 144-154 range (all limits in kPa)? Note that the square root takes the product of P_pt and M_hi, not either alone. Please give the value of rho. 3.0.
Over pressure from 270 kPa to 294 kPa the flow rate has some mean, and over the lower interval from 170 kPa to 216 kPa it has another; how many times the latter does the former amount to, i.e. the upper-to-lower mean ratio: 1.4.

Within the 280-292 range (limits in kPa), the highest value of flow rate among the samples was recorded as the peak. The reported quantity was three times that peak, 935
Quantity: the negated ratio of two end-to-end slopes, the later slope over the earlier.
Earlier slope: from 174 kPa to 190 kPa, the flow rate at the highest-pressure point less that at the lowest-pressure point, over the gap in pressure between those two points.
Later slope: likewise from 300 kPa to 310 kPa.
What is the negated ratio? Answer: 3.5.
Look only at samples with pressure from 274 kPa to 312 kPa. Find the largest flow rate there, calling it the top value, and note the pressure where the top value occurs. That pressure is 293 kPa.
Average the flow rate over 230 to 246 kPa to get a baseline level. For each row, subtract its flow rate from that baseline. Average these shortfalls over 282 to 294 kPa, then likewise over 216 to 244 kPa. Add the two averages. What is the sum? 30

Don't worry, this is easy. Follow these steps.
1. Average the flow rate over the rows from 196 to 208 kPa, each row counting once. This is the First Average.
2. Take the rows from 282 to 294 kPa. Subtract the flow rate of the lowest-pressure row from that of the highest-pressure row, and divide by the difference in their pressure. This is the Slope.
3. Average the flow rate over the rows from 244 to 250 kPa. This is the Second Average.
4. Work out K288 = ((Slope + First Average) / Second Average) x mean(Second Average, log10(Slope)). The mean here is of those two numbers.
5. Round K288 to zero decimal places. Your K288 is 96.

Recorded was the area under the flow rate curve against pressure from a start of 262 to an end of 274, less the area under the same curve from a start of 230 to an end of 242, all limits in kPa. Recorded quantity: 335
